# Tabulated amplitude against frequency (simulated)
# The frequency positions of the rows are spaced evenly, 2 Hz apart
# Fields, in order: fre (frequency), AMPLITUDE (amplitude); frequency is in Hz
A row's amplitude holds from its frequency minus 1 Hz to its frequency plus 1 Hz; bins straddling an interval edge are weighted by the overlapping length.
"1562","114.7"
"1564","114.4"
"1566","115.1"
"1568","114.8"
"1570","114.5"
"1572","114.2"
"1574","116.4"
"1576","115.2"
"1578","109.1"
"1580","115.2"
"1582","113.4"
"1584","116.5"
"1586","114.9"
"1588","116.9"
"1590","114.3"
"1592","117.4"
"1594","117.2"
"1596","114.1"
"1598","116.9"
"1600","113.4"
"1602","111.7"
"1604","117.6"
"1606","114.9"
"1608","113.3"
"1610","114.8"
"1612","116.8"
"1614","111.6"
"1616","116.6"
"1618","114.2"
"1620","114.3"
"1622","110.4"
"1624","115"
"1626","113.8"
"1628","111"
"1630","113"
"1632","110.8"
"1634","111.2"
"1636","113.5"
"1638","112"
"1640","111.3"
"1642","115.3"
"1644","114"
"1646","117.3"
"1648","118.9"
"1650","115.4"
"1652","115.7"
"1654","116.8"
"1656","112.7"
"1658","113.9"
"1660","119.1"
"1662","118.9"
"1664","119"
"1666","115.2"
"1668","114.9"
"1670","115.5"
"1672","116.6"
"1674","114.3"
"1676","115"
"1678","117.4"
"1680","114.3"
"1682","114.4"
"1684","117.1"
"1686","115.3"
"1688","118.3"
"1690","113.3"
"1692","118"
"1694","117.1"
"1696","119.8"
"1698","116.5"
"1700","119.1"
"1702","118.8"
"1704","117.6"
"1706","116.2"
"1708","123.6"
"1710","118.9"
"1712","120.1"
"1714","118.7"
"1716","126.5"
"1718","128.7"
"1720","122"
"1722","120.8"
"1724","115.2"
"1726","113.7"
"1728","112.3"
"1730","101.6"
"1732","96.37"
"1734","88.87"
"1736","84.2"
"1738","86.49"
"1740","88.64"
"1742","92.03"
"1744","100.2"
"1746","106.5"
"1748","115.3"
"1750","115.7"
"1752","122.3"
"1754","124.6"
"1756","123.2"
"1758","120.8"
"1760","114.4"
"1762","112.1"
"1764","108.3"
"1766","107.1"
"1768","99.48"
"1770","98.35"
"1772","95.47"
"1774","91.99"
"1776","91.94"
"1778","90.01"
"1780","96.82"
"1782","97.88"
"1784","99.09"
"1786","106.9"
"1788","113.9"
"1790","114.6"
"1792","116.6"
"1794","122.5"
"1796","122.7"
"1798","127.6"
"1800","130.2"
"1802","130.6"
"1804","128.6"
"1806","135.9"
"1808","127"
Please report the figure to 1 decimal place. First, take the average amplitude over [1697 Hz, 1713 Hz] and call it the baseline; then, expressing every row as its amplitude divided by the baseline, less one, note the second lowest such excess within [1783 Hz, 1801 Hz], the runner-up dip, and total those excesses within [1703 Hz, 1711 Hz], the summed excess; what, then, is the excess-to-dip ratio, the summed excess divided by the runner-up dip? -0.1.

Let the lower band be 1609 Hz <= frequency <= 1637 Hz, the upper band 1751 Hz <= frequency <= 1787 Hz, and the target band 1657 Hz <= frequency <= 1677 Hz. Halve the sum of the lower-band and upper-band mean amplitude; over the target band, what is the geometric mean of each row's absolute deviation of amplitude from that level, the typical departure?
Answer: 6.50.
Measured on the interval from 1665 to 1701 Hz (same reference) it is 6.52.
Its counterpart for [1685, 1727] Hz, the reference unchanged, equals 8.79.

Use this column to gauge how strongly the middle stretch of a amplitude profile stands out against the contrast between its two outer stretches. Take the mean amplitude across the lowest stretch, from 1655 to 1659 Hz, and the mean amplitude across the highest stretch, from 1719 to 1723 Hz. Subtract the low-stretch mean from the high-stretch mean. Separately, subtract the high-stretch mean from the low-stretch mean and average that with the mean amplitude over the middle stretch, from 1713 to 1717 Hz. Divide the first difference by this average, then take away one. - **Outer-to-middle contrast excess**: -0.86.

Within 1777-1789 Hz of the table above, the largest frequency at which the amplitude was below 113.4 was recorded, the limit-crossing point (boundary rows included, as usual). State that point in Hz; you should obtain 1786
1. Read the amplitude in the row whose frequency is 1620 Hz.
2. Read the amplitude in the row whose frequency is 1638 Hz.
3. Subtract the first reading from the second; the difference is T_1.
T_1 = -2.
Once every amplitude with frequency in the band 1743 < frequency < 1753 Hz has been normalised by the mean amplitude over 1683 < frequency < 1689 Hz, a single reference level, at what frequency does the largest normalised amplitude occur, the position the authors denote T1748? 1752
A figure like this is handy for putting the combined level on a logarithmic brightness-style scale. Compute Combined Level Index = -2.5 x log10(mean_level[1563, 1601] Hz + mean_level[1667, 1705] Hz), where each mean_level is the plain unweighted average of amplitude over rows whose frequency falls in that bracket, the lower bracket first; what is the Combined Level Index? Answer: -5.91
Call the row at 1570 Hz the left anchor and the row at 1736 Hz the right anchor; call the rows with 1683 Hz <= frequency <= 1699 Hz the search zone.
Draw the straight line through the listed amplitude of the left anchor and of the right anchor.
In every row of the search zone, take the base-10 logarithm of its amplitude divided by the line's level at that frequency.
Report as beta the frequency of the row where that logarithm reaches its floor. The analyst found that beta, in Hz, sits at 1690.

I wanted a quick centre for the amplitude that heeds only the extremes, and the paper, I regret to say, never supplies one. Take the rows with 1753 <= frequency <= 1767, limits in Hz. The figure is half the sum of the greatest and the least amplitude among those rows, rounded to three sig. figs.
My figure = 116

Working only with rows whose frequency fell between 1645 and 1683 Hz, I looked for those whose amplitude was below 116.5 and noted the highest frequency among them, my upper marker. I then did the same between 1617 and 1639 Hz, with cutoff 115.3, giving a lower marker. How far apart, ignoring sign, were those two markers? 44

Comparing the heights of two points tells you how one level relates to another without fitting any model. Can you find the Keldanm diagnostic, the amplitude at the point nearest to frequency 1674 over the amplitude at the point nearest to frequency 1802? 0.88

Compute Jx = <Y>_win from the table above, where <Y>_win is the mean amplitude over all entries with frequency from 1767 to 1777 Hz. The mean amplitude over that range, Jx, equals 95.4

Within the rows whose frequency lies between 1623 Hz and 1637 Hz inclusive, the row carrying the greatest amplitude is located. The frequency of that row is 1624 Hz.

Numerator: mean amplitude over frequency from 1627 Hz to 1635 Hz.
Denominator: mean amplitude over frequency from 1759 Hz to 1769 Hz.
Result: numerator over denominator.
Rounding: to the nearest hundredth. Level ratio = 1.03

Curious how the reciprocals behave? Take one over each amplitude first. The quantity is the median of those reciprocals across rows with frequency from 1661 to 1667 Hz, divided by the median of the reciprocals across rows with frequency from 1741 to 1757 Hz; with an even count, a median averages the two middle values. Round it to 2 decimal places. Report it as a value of 0.97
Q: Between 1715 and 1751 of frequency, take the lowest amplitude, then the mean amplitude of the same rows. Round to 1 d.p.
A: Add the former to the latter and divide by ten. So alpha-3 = 19.1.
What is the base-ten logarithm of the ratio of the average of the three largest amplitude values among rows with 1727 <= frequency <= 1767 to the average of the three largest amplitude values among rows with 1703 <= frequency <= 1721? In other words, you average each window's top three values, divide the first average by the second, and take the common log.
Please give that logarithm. -0.01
